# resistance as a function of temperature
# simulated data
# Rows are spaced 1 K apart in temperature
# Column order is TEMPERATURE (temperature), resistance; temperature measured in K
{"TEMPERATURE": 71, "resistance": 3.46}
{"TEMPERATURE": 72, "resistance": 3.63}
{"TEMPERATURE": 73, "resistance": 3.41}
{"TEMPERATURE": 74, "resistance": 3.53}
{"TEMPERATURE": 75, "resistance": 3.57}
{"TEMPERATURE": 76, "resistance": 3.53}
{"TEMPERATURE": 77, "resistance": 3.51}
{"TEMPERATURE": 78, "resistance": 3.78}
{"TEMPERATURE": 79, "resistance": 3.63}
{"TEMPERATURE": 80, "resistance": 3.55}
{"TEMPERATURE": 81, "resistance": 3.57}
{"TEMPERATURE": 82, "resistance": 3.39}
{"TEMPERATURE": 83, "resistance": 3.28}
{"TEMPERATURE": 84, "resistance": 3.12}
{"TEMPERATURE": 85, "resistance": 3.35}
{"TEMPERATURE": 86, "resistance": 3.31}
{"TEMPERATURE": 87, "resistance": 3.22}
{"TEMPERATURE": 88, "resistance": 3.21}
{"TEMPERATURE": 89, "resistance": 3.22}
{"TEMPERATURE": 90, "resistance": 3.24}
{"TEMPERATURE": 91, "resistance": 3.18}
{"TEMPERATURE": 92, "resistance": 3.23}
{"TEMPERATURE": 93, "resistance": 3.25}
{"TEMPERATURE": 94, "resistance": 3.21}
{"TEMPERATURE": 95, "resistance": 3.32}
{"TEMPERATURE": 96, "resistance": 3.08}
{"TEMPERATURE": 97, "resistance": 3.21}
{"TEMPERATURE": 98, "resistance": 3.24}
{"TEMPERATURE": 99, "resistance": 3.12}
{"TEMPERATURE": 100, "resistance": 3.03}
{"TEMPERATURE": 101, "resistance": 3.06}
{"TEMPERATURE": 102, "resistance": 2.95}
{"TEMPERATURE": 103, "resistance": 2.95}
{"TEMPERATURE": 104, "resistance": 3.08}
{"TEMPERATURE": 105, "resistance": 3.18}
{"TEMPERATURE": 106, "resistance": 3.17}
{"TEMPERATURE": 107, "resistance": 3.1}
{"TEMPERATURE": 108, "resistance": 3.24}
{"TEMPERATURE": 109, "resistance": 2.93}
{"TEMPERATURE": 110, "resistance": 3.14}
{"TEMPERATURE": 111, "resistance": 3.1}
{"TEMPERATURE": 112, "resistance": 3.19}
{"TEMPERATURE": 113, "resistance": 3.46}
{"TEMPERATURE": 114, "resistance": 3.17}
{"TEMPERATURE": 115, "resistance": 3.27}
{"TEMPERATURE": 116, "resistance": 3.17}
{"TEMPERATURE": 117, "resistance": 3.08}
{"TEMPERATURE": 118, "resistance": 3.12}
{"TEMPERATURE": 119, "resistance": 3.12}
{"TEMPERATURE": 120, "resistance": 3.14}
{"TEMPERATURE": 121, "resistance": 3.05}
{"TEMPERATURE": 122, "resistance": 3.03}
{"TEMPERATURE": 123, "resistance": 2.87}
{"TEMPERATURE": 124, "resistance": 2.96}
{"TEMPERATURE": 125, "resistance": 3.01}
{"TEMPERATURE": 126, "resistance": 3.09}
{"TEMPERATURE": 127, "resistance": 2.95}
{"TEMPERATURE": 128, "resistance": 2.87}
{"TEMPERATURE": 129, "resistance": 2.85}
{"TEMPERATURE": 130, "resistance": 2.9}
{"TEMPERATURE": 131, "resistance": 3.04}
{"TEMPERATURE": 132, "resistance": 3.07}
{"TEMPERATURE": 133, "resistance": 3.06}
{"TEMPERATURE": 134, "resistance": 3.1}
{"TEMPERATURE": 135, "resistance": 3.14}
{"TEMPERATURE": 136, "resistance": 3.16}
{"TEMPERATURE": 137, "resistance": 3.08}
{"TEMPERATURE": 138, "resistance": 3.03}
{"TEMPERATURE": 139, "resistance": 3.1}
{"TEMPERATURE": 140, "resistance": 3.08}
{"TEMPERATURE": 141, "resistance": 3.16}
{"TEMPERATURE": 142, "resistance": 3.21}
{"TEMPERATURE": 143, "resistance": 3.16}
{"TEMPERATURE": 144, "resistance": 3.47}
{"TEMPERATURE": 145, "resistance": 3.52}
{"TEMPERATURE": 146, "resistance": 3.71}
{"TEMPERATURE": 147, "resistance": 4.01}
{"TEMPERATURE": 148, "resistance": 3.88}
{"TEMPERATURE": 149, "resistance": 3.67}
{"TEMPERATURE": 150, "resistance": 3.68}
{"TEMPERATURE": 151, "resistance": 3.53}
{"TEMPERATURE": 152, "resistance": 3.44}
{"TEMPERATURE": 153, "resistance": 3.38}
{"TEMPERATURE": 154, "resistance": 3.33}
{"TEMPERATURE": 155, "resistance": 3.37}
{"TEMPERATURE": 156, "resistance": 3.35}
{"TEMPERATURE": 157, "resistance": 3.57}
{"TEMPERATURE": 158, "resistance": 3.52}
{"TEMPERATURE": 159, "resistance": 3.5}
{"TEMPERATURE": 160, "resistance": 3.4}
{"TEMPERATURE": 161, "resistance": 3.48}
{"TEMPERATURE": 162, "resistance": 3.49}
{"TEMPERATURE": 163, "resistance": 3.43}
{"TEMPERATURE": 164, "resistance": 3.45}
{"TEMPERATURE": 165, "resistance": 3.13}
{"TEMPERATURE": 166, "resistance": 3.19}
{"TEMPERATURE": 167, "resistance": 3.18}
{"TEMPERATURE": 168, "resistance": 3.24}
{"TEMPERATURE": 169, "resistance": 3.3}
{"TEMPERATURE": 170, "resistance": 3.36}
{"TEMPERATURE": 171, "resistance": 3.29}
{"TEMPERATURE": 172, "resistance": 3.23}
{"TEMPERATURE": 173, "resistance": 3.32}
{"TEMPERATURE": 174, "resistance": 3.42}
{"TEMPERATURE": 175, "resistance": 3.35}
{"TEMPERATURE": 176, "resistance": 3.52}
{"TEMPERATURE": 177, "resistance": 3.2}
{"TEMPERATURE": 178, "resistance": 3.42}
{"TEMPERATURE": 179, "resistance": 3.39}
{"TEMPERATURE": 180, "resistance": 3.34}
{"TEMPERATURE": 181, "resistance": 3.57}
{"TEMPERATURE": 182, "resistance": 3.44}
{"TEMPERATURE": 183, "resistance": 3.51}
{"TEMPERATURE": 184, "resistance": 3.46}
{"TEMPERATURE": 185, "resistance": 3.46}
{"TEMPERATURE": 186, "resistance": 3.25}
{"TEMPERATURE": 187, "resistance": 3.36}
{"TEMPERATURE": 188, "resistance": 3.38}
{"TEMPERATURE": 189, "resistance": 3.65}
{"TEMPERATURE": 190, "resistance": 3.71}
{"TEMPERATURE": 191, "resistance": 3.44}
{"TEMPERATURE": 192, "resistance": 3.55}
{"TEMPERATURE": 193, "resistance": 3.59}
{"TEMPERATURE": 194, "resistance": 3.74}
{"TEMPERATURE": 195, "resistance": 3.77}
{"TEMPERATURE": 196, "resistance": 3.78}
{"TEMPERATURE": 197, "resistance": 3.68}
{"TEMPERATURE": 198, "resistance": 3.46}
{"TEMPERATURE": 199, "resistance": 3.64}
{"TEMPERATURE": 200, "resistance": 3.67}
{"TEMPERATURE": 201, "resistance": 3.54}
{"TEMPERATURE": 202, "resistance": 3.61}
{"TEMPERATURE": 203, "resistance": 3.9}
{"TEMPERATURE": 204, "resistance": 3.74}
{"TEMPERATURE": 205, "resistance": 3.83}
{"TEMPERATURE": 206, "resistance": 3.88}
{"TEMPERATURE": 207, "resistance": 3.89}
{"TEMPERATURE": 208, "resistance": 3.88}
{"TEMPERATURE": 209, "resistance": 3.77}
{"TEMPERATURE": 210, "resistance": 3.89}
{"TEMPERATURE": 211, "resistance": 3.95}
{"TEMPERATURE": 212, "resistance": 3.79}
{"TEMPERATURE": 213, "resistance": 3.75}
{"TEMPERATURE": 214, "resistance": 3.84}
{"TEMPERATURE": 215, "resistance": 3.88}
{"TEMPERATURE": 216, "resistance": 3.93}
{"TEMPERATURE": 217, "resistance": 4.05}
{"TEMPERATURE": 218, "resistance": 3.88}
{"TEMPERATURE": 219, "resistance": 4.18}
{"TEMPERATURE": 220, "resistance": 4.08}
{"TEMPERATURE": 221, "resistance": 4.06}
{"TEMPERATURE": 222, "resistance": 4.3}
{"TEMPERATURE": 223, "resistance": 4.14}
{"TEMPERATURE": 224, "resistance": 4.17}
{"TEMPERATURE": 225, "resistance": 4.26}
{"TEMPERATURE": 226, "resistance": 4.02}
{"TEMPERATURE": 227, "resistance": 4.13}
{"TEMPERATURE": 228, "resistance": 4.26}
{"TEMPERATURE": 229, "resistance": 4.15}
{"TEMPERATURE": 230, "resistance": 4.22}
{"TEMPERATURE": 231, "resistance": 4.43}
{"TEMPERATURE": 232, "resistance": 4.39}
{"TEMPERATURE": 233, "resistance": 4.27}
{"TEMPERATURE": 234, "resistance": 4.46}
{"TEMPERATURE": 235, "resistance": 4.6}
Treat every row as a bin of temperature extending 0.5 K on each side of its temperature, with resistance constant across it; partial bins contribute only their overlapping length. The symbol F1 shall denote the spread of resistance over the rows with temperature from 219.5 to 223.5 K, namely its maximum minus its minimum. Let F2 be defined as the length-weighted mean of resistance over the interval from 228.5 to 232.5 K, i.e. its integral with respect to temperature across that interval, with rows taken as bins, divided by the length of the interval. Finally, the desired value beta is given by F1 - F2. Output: -4.1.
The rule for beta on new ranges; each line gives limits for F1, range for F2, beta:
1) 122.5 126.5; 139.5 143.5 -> -2.9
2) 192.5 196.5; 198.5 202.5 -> -3.4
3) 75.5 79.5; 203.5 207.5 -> -3.6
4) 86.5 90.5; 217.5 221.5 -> -4.0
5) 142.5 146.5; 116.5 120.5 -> -2.6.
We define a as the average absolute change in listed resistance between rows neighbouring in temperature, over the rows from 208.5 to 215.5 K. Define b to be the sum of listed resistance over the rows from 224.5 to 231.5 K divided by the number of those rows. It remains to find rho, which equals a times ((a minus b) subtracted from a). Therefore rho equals 0.36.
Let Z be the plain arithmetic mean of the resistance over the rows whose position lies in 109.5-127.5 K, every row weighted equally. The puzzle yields 3.1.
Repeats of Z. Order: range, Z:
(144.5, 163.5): 3.5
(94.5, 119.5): 3.1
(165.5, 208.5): 3.5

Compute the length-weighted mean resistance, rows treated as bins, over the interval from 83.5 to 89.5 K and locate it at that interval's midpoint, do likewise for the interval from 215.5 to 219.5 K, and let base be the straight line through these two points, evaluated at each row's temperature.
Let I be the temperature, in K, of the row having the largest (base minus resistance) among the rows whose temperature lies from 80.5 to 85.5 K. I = 84 K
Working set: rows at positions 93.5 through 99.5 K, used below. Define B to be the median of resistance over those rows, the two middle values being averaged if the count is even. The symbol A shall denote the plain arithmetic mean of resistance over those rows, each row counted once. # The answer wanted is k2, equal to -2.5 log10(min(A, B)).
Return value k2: -1.26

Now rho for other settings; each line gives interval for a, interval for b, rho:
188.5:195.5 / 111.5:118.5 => 0.35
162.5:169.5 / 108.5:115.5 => 0.28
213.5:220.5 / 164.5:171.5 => 0.42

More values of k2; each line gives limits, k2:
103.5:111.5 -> -1.23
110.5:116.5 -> -1.26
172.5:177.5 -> -1.31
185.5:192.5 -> -1.34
